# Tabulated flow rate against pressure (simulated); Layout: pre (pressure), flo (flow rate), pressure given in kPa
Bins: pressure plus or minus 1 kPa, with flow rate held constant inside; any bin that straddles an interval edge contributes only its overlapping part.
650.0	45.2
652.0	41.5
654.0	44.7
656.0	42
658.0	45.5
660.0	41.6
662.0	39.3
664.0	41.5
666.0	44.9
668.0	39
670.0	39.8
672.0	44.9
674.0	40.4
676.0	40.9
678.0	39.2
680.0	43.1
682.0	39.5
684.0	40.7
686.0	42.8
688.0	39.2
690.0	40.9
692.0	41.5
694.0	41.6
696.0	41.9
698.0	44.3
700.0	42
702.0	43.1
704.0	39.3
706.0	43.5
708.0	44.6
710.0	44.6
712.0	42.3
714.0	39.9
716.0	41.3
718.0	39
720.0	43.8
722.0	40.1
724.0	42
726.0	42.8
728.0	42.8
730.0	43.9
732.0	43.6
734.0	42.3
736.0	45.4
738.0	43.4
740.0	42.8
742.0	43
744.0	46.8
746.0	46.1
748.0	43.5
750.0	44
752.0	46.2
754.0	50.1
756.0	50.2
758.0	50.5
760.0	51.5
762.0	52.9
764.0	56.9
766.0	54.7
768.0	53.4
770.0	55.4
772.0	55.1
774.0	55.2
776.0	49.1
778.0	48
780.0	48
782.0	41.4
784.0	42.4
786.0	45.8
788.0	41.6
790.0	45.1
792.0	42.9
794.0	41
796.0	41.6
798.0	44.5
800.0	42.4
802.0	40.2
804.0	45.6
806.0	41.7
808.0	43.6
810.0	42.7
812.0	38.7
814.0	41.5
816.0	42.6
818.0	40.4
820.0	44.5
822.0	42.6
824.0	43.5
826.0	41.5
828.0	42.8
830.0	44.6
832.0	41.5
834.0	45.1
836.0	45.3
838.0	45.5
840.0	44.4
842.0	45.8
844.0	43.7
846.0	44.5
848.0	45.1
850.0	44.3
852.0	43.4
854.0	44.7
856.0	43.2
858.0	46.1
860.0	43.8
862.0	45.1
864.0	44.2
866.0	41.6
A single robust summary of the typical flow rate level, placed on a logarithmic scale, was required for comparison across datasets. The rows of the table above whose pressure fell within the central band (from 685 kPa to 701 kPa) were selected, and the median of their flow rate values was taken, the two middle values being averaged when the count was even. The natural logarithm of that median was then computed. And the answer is 3.73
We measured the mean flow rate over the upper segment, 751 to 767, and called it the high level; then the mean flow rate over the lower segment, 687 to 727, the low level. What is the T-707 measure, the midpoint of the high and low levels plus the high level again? 98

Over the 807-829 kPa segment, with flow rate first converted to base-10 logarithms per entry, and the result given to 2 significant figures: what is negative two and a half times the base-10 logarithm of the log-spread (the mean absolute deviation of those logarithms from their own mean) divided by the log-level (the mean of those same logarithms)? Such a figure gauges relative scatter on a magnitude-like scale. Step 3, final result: 5.3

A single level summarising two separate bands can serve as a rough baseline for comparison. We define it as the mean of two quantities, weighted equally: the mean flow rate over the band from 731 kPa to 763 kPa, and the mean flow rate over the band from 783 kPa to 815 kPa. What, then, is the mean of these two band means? 44.5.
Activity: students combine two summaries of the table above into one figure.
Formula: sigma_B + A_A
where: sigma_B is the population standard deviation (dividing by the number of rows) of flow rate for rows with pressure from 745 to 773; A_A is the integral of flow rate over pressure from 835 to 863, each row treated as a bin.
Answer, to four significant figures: 1254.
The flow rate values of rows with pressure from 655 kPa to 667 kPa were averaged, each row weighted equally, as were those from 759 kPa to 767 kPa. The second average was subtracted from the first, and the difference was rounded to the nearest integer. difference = -12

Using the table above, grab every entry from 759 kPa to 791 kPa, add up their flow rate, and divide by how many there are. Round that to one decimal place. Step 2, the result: 49.8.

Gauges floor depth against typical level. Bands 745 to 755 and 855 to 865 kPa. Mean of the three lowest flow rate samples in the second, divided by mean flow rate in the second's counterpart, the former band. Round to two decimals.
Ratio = 0.95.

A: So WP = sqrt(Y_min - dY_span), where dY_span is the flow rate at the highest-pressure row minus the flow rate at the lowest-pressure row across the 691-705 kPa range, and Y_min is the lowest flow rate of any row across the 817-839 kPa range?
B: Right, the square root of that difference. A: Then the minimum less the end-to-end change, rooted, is 6.53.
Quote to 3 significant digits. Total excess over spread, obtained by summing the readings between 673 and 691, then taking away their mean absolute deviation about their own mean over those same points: 366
